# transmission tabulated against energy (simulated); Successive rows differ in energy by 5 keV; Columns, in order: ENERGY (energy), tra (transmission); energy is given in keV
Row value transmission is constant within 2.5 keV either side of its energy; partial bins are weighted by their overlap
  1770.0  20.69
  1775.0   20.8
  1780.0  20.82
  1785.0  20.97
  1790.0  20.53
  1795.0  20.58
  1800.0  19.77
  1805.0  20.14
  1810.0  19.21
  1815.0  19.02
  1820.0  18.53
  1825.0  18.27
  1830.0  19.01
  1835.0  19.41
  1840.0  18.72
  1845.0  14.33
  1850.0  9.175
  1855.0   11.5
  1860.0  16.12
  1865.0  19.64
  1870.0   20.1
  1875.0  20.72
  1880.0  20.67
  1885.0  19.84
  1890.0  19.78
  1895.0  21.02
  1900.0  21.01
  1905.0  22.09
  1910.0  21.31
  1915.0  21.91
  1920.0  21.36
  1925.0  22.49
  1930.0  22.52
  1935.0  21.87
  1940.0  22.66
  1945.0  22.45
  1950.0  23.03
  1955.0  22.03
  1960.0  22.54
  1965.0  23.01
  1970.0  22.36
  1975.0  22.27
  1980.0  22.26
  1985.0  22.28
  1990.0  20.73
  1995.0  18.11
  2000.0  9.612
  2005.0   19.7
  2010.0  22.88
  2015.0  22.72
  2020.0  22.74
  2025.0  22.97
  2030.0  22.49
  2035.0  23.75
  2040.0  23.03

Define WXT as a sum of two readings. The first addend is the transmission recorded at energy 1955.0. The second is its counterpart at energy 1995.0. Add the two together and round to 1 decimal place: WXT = 40.1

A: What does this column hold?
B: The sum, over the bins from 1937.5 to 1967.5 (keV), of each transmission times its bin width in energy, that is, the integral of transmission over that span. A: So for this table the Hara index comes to 679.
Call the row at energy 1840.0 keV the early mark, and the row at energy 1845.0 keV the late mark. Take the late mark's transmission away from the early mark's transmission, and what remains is 4.4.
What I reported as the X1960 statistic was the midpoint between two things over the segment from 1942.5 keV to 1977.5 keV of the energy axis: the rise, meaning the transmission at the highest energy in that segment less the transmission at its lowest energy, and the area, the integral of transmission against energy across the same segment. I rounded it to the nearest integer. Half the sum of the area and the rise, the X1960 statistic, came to 394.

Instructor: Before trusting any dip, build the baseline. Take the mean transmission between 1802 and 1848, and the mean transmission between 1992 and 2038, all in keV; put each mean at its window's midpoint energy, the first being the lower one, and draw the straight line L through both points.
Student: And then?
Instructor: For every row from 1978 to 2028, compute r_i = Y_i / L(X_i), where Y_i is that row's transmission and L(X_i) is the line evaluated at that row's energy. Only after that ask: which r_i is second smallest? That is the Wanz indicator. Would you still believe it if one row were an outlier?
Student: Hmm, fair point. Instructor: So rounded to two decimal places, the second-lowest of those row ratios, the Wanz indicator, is 0.89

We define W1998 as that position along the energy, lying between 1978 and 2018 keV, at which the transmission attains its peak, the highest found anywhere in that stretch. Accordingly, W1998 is 2010.0 keV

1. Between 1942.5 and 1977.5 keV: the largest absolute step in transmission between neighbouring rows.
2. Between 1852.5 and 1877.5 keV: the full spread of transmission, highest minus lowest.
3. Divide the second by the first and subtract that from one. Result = -8.2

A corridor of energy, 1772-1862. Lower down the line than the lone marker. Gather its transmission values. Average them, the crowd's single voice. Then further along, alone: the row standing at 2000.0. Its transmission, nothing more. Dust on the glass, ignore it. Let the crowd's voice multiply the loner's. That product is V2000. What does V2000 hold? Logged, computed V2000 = 175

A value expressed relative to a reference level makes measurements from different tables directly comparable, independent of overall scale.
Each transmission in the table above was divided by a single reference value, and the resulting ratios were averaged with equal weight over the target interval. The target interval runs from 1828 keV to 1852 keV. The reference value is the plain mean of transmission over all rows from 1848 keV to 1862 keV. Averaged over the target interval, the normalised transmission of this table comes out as 1.32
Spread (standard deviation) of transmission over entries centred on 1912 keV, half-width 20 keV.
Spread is 0.6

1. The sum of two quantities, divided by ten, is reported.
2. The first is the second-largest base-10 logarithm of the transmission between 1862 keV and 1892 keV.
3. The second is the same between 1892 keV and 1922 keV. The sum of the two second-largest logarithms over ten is 0.266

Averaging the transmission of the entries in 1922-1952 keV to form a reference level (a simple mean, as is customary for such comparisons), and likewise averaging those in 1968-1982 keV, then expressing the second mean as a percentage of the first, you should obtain 99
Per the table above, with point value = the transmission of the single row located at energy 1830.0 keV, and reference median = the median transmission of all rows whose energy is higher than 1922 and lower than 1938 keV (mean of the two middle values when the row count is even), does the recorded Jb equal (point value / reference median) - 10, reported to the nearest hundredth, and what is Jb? -9.15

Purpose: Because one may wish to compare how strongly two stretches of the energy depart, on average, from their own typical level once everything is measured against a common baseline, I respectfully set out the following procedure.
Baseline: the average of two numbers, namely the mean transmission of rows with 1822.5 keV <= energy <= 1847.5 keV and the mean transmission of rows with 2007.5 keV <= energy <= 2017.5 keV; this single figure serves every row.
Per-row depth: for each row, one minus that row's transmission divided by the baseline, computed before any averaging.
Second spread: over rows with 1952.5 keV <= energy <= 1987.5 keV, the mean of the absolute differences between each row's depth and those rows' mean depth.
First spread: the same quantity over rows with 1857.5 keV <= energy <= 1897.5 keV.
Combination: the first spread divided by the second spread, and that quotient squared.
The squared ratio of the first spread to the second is 18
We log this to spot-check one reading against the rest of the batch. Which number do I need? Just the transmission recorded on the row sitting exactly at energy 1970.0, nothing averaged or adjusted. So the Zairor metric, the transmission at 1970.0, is 22.36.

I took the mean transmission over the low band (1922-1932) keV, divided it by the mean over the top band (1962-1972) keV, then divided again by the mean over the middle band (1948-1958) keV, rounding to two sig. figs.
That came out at 0.044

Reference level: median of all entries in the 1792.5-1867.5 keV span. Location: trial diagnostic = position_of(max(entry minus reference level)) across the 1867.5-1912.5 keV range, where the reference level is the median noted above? 1905.0 keV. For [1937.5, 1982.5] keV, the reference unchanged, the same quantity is 1950.0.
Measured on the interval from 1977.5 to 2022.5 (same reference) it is 2010.0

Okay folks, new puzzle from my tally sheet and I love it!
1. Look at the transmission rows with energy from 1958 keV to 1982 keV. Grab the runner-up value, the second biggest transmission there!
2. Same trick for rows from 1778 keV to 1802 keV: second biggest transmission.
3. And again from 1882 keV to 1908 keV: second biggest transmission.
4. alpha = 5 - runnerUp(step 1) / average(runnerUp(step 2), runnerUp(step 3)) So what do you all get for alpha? 3.92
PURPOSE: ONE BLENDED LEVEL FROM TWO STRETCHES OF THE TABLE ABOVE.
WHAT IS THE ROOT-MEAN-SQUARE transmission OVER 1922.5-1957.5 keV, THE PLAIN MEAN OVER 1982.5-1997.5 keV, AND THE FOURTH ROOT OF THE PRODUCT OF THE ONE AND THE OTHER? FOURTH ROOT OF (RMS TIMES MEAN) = 4.62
